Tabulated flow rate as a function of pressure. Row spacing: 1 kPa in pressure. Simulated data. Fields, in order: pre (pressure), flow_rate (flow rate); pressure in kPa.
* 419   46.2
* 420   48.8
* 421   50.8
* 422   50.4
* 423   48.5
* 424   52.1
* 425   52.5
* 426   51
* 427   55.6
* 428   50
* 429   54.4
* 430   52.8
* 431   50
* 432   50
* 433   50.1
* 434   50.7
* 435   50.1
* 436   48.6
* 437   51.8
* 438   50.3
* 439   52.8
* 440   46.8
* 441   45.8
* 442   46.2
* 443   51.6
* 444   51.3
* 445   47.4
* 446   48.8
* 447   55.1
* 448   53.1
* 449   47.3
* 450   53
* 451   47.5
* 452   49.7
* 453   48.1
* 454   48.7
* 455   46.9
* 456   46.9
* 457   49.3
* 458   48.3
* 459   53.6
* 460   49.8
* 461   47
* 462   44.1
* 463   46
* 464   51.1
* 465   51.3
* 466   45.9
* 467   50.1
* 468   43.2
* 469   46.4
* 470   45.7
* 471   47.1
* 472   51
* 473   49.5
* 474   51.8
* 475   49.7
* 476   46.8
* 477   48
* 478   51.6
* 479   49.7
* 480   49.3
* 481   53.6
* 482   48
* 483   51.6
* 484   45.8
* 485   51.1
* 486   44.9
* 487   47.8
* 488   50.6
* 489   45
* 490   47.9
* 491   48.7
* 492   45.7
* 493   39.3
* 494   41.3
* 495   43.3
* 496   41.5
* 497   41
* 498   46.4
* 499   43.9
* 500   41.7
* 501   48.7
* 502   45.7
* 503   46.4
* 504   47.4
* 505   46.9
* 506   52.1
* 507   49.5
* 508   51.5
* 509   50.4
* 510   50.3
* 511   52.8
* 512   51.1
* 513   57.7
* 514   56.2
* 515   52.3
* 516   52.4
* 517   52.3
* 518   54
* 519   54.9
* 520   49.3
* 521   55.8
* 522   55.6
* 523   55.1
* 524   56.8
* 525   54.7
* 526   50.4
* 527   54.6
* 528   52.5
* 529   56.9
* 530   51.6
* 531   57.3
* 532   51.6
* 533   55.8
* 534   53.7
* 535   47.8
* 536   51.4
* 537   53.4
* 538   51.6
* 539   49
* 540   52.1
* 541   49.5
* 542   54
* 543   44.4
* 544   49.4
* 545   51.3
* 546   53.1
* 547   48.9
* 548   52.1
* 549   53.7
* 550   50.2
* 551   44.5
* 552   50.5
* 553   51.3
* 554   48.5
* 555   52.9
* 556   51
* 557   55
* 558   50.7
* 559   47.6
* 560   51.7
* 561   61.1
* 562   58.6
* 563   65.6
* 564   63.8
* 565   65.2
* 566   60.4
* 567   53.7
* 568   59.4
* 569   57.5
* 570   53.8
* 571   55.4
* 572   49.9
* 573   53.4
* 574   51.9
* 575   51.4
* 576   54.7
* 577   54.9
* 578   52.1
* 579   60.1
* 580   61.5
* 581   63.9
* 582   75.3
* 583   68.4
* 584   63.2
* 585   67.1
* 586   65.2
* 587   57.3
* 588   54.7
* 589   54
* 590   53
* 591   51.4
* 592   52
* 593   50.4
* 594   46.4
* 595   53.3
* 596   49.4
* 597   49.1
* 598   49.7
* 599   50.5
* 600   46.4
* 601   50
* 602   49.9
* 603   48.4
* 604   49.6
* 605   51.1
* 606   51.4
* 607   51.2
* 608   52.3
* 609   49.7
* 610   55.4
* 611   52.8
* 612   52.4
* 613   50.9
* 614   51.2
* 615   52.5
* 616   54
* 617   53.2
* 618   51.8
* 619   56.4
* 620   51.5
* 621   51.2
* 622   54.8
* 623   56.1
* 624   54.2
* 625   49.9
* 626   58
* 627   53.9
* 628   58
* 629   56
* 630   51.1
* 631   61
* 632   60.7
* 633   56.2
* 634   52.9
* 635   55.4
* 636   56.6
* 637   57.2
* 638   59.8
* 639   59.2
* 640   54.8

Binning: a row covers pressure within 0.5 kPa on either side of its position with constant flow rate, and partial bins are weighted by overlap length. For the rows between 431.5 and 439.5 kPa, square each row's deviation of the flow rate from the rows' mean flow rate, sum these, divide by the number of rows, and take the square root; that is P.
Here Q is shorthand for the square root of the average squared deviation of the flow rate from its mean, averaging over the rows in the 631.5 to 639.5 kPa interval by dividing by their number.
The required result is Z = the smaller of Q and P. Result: 1.2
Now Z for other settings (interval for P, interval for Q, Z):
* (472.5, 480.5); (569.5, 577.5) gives 1.6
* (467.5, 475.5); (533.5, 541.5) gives 2.0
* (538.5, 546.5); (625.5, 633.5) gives 2.8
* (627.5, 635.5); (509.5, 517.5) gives 2.4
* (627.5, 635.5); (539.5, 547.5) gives 2.8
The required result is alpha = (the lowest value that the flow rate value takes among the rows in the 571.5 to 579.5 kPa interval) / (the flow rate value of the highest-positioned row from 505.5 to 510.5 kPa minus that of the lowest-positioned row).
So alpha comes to -28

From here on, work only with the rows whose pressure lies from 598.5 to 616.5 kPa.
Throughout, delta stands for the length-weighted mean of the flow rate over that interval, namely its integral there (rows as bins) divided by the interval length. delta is 51.1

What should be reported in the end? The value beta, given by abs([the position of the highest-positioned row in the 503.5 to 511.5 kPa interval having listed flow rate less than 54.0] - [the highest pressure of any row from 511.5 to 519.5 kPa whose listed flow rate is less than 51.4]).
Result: 1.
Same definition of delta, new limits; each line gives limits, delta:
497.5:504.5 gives 45.7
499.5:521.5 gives 50.9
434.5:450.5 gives 50.0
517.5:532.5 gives 54.1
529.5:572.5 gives 53.3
